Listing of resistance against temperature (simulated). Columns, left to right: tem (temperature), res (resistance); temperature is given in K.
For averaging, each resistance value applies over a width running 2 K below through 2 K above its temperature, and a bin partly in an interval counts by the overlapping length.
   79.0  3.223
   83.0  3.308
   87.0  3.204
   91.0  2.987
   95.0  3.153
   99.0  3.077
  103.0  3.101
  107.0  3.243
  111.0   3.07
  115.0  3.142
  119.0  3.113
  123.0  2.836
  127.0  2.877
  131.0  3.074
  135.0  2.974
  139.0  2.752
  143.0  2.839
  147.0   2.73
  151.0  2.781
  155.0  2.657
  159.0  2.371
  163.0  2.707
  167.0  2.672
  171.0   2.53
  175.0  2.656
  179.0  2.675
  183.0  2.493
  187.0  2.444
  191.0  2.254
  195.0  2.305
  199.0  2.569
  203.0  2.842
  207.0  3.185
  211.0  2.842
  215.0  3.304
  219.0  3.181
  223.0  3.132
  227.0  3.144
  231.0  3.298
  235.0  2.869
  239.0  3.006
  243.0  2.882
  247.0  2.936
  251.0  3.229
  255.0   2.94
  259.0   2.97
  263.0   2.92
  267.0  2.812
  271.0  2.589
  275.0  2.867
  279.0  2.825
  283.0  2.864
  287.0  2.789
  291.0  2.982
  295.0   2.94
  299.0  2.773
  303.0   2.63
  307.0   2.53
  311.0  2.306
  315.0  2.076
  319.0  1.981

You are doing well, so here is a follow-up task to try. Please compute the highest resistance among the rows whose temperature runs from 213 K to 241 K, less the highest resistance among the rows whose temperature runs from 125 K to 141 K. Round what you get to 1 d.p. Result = 0.2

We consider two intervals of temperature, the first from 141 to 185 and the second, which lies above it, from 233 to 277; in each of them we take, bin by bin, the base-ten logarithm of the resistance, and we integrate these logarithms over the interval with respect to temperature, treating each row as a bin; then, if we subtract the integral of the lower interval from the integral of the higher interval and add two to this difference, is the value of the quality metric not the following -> 3.8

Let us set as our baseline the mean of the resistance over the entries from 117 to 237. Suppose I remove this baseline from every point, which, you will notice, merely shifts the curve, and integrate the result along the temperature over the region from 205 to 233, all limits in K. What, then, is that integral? 10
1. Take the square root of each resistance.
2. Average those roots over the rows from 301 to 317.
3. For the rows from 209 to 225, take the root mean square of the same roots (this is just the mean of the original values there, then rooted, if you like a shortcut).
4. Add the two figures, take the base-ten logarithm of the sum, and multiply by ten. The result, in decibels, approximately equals 5.20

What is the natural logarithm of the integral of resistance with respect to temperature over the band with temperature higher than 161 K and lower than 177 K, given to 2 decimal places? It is 3.74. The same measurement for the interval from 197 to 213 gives 3.82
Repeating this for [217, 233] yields 3.93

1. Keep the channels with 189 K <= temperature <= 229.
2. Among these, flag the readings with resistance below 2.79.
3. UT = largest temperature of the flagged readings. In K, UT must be 199.0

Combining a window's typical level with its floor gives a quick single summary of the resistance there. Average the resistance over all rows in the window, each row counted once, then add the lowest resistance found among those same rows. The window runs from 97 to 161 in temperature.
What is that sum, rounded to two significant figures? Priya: 5.3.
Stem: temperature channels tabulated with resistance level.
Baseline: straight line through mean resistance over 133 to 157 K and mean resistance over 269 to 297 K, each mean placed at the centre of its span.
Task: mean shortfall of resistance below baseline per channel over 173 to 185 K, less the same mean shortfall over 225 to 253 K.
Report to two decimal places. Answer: 0.42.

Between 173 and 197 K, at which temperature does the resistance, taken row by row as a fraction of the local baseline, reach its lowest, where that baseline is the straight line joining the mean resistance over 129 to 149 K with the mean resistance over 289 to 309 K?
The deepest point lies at 191.0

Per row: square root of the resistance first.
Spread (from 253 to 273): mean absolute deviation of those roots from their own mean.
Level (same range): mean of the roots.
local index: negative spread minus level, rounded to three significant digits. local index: -1.72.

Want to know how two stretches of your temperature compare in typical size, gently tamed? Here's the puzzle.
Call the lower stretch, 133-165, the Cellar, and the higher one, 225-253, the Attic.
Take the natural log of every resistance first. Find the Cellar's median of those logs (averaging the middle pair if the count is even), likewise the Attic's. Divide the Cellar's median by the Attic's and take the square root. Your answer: 0.957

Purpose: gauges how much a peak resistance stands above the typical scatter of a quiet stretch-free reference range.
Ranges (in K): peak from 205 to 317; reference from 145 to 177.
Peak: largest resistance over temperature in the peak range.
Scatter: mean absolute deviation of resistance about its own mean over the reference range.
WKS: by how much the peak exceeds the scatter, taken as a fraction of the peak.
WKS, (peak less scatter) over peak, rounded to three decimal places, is 0.972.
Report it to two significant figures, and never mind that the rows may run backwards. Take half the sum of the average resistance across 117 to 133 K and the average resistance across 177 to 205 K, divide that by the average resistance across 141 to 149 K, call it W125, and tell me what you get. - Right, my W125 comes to 0.99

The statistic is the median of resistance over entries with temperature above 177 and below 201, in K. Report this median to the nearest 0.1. 2.5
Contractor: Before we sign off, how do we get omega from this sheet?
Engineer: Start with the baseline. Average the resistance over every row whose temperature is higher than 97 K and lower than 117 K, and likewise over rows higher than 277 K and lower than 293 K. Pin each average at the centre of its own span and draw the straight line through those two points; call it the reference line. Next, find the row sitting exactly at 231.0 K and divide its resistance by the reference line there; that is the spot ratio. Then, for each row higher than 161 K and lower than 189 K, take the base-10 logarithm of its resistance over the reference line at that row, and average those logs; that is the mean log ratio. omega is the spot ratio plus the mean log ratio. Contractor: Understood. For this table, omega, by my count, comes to 1.05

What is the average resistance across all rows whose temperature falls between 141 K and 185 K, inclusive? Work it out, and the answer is 2.65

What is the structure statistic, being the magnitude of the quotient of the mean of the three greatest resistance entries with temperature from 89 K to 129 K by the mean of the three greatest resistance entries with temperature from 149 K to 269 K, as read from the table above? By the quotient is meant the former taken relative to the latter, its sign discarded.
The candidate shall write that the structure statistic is 0.97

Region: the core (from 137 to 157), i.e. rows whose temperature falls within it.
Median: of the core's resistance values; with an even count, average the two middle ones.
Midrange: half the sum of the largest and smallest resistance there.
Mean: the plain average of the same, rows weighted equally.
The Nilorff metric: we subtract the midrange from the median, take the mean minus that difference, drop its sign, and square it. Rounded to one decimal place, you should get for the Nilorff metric 7.6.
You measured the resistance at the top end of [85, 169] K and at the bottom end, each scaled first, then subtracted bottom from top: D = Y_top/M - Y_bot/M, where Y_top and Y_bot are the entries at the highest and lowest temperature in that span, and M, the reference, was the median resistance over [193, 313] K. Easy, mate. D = -0.19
